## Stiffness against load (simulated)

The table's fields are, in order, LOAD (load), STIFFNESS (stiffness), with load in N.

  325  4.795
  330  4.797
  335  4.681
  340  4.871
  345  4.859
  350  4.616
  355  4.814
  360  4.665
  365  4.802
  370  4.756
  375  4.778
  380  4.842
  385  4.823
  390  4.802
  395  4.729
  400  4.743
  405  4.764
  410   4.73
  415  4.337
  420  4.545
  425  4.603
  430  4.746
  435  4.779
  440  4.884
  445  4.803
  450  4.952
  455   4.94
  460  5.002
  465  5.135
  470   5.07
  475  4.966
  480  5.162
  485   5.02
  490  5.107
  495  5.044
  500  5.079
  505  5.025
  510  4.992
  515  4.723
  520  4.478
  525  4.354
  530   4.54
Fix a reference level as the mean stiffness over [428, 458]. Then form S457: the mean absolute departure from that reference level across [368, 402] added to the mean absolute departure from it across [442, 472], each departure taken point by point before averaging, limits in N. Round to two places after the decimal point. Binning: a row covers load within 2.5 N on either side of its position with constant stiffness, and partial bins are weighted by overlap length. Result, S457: 0.22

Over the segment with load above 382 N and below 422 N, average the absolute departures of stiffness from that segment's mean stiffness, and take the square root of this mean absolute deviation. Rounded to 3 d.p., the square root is 0.349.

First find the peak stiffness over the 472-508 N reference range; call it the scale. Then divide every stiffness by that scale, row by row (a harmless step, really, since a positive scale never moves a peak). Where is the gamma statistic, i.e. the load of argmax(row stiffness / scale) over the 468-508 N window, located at 480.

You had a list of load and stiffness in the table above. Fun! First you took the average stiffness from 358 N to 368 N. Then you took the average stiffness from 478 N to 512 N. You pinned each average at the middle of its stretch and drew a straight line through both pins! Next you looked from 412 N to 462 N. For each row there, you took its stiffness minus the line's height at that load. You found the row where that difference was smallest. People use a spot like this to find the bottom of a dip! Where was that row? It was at 415 N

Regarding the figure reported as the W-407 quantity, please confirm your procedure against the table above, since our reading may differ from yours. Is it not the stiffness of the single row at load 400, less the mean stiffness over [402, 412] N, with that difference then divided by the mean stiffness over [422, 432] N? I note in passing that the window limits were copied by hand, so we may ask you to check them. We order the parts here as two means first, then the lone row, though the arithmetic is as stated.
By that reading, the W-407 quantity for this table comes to -0.001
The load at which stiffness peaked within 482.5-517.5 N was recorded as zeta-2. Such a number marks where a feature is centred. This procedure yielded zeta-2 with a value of 490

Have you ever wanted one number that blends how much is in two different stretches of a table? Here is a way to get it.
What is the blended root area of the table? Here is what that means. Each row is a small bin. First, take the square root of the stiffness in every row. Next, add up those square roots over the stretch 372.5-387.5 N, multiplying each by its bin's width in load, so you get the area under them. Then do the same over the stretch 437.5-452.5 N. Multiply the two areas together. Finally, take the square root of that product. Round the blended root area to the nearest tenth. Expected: 33.0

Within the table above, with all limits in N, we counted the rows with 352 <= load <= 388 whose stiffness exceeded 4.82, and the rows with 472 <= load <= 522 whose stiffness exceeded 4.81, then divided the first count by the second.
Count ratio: 0.25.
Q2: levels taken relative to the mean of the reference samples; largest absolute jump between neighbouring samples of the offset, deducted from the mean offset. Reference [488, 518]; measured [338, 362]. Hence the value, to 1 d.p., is -0.5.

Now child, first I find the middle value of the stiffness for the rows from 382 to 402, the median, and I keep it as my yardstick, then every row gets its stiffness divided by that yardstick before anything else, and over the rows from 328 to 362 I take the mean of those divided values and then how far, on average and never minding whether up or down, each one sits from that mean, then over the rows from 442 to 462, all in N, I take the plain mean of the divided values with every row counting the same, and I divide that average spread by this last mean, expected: 0.018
